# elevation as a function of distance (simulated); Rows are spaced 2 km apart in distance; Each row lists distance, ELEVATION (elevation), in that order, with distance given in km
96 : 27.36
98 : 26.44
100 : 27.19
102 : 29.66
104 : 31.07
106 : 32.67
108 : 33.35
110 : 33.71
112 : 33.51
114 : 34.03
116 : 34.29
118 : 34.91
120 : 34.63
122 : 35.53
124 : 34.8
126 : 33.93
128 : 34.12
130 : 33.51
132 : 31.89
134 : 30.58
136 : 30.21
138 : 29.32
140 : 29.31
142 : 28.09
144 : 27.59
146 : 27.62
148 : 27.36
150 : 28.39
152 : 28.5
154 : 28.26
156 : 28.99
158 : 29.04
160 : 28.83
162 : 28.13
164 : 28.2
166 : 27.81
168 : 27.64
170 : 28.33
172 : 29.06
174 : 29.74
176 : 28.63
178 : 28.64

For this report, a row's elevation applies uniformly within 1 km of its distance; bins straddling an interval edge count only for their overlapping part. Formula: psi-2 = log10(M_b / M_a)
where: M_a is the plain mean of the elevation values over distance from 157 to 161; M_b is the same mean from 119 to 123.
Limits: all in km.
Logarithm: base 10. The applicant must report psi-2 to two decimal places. 0.08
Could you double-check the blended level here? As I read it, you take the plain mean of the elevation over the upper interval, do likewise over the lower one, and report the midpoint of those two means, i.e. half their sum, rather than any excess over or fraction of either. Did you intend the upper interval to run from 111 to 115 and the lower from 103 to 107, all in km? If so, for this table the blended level 32.8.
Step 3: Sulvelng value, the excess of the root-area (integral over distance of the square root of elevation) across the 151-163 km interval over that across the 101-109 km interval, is 19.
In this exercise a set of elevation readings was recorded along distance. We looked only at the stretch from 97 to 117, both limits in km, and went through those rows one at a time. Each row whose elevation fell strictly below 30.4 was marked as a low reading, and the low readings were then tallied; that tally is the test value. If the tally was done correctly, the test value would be 3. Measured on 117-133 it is 0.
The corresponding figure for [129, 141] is 3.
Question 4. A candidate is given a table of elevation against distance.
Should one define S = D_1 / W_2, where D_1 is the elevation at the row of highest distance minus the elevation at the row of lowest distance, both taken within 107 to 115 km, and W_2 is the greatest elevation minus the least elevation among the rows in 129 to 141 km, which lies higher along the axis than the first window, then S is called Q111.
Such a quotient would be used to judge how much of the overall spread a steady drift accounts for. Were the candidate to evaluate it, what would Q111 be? 0.2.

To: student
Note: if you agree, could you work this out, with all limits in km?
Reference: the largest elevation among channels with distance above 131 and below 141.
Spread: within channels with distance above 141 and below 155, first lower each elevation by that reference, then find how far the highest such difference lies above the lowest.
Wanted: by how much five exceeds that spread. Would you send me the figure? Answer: 3.9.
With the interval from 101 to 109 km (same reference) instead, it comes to 1.3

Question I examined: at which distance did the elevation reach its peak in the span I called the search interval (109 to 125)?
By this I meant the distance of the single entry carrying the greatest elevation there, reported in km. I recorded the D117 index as 122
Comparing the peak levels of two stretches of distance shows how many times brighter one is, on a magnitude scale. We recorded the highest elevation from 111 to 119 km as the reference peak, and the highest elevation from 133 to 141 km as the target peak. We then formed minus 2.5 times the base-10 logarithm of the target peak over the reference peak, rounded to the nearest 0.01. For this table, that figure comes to 0.14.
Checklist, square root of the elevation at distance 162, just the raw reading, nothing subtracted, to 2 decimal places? 5.30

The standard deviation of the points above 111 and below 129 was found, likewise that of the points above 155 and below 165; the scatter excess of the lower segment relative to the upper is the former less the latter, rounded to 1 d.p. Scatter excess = 0.2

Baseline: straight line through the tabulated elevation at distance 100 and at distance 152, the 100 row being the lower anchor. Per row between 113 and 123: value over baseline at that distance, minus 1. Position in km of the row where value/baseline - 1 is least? 114 km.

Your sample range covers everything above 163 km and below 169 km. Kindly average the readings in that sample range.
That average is 27.9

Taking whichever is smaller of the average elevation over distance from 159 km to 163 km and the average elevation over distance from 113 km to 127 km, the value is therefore 28.5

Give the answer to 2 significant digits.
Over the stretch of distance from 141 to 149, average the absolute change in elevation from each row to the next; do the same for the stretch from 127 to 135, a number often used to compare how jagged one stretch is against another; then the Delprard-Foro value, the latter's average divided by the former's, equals 4.5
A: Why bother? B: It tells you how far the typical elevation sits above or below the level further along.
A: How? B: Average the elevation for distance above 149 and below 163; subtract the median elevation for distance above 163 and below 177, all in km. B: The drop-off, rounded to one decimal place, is 0.3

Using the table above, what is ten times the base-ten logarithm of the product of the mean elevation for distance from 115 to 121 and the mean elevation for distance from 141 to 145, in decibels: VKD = 29.8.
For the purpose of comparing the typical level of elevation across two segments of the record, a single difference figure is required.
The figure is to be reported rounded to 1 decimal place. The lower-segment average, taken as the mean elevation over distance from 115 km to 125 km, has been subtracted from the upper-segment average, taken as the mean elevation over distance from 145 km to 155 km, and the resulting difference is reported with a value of -6.8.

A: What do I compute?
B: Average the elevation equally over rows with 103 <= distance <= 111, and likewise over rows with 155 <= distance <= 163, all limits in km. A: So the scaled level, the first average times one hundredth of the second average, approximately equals 9.40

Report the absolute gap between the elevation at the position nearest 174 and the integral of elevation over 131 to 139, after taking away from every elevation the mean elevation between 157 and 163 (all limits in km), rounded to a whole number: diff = 14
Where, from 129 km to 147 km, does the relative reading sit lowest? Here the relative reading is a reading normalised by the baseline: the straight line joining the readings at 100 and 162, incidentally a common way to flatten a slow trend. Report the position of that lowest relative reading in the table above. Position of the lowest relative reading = 146 km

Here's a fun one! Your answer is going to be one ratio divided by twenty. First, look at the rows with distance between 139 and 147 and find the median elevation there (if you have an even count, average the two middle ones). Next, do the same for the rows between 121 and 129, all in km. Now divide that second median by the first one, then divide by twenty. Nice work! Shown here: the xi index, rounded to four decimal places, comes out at 0.0619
